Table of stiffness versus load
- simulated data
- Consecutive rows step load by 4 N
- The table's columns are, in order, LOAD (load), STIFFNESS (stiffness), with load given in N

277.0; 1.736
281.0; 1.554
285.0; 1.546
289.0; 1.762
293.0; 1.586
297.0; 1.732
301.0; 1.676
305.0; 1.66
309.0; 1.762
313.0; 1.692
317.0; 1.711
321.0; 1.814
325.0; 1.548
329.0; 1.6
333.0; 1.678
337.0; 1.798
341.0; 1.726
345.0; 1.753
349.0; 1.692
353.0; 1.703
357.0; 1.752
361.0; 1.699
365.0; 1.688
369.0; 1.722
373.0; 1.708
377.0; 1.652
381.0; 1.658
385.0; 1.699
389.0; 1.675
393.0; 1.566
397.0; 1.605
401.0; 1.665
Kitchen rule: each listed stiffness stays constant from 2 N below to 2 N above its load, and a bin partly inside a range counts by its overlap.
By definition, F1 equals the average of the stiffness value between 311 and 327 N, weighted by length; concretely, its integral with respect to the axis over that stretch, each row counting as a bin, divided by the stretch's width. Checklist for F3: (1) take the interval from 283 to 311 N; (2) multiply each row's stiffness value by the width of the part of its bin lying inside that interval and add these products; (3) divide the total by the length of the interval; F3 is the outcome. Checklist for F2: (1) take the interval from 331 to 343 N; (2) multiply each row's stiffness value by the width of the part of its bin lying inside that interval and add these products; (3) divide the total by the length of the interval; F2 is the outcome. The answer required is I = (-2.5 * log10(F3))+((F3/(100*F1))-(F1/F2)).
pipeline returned -1.53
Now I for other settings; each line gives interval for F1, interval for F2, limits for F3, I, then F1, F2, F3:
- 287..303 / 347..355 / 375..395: -1.53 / 1.69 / 1.70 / 1.65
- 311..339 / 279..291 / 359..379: -1.61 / 1.69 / 1.62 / 1.69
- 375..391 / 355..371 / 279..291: -1.49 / 1.67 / 1.72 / 1.62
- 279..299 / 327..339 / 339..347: -1.56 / 1.64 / 1.69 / 1.74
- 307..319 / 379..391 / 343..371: -1.60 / 1.72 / 1.68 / 1.72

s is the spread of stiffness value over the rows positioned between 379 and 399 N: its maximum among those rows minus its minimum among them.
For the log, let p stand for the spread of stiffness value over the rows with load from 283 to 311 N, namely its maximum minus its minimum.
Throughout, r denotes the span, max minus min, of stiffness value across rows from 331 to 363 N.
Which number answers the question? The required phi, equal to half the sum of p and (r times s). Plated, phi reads 0.12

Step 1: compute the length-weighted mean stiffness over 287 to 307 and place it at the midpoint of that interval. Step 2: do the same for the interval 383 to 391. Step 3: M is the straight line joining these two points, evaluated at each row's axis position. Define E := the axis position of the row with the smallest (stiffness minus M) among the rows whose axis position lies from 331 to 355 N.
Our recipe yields 333.0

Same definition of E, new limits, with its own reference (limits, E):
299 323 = 305.0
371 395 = 393.0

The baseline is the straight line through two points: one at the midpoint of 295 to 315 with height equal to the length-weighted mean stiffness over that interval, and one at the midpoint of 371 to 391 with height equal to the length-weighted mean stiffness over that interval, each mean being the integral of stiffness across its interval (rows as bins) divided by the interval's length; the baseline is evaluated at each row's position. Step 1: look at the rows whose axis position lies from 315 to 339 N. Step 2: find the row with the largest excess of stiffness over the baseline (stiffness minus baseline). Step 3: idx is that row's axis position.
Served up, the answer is 321.0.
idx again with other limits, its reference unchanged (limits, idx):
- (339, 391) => 357.0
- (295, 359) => 321.0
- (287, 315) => 309.0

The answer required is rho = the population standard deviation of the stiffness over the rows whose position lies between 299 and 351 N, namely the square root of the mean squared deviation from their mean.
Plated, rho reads 0.071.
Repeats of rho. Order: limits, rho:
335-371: 0.034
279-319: 0.077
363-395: 0.046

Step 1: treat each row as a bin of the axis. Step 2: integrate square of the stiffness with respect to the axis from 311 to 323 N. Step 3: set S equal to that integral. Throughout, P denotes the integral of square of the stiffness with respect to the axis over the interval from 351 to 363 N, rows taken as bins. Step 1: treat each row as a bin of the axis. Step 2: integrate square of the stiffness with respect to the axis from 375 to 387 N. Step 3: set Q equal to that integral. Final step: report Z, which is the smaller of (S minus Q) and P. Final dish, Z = 2.9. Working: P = 35.4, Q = 33.5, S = 36.3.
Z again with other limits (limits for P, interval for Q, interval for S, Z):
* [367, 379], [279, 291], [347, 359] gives 3.7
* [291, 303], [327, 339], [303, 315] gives 0.5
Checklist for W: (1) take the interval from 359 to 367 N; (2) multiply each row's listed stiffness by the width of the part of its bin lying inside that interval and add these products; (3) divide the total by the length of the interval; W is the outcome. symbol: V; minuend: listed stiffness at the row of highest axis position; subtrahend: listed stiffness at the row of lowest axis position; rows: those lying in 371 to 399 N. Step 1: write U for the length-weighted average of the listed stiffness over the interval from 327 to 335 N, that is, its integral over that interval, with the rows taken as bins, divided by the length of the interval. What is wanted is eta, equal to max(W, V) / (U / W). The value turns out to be 1.75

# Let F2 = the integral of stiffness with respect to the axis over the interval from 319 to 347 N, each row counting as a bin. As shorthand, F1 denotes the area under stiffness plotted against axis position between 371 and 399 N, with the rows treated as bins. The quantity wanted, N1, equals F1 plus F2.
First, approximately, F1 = 46.25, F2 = 47.7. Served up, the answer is 93.9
